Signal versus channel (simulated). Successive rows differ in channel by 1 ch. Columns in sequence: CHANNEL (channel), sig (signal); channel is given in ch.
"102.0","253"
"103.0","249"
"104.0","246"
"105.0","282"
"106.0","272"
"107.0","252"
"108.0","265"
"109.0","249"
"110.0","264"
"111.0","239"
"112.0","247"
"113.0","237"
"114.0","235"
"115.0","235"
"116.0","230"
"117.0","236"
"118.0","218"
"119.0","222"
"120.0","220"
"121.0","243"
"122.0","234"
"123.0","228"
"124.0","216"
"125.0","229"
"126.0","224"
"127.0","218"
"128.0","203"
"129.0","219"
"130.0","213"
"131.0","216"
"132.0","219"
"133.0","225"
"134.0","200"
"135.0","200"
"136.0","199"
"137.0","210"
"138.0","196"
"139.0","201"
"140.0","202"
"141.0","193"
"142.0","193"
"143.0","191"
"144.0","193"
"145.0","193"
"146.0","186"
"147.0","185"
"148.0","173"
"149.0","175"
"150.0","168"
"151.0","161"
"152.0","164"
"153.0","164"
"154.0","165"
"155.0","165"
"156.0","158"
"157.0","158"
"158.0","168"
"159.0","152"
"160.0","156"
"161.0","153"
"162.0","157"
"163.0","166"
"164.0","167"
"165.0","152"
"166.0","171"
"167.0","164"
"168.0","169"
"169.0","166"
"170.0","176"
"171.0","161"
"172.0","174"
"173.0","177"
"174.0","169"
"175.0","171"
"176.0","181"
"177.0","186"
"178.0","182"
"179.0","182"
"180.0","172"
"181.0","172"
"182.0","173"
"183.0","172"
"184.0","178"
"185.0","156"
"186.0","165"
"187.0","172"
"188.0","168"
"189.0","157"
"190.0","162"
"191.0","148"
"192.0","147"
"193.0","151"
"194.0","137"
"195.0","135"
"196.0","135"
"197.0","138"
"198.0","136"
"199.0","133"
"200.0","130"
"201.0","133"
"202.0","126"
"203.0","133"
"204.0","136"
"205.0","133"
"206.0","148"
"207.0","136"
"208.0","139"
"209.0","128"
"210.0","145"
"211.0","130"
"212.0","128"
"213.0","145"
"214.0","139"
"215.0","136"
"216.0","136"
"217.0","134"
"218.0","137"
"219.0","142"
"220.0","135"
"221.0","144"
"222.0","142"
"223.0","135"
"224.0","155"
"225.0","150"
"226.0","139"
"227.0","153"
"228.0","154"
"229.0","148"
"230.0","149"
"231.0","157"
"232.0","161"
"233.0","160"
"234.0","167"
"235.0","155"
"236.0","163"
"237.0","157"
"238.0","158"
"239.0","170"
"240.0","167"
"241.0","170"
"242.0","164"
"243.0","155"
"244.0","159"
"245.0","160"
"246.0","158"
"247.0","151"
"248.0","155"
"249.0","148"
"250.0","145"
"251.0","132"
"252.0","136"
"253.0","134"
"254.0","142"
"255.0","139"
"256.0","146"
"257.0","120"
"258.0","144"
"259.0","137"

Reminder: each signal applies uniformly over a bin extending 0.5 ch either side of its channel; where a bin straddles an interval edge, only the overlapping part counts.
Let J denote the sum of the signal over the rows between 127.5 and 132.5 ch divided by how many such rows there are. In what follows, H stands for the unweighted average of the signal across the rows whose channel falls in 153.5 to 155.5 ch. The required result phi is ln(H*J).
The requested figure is 10.5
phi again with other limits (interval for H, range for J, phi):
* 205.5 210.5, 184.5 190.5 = 10.0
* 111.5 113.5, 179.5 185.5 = 10.6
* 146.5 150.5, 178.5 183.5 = 10.3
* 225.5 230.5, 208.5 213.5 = 9.9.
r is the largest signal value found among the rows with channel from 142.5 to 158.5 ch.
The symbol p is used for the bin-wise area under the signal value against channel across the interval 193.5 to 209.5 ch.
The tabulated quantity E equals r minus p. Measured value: -1963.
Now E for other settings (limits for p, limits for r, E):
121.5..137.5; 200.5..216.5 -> -3305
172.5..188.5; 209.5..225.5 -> -2621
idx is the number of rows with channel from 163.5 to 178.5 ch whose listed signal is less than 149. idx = 0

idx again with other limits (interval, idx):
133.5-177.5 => 0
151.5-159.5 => 0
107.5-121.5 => 0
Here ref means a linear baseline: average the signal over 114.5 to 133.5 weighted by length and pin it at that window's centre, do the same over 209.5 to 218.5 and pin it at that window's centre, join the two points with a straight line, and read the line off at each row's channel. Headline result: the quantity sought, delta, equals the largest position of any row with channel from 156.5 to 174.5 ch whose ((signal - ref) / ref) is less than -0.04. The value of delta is 171.0 ch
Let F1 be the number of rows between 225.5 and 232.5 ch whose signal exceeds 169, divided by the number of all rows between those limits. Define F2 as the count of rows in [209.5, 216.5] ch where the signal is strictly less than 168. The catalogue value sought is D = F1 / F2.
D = 0.000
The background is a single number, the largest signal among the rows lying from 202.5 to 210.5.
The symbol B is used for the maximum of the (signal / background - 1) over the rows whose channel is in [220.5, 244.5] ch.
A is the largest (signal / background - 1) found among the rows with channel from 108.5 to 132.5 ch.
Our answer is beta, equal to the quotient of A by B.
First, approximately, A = 0.78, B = 0.15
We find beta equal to 5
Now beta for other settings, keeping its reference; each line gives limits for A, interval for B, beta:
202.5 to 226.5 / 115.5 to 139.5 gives 0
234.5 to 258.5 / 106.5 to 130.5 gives 0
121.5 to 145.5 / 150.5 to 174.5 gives 3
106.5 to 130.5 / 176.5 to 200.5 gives 3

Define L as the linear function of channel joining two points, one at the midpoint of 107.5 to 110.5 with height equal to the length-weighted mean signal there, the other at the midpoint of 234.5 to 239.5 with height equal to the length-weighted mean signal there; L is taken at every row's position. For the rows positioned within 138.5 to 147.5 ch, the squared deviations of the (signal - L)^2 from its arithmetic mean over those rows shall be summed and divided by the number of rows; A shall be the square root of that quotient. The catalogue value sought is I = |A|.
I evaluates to 294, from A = 294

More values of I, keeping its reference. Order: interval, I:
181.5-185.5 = 544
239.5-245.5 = 51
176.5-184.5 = 230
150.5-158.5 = 454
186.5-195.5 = 885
